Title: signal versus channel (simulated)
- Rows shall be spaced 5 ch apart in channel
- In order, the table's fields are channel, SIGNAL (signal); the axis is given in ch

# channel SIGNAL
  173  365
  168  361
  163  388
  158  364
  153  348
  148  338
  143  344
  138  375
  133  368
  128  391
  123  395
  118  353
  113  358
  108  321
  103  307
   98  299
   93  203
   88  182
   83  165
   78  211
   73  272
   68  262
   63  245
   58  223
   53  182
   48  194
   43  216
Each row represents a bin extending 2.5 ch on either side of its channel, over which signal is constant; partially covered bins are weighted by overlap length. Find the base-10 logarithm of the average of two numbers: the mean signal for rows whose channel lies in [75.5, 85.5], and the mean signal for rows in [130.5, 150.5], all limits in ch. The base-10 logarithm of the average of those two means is 2.43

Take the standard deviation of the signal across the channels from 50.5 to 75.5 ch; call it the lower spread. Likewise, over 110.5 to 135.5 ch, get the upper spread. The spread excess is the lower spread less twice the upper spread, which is -2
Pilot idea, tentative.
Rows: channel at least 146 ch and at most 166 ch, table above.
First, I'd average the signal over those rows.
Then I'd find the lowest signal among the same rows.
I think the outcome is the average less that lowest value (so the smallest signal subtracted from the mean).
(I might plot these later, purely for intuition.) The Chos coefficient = 22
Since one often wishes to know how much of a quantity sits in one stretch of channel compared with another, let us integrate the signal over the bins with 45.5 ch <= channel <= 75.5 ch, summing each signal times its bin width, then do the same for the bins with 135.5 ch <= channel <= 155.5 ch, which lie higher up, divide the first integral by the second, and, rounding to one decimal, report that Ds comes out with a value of 1.0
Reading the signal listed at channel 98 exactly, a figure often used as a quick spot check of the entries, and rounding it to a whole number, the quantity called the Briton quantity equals 299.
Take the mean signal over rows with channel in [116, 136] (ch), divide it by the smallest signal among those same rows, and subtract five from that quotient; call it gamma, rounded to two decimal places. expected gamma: -3.93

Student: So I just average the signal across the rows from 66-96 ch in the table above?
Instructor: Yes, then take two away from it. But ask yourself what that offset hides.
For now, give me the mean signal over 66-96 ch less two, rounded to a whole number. 214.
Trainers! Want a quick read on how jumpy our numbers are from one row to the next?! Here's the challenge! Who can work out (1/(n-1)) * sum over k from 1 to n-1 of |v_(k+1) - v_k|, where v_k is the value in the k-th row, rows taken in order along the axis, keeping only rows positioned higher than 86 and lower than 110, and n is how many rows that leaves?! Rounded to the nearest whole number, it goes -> 35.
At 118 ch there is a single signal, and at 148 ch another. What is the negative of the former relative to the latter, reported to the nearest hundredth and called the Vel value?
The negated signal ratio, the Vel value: -1.04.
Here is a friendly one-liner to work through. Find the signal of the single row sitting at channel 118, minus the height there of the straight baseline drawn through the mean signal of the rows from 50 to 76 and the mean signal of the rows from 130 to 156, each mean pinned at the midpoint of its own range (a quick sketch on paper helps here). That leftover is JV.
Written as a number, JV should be 35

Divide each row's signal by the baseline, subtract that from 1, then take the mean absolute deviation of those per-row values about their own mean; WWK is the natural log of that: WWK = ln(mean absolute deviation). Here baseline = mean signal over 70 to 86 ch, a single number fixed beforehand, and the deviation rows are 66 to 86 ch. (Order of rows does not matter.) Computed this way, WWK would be -1.70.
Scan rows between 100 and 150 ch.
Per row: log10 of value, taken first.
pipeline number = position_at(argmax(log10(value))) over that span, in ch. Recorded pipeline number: 123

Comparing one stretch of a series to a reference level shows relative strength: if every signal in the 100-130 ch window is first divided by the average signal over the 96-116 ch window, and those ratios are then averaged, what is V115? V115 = 1.1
